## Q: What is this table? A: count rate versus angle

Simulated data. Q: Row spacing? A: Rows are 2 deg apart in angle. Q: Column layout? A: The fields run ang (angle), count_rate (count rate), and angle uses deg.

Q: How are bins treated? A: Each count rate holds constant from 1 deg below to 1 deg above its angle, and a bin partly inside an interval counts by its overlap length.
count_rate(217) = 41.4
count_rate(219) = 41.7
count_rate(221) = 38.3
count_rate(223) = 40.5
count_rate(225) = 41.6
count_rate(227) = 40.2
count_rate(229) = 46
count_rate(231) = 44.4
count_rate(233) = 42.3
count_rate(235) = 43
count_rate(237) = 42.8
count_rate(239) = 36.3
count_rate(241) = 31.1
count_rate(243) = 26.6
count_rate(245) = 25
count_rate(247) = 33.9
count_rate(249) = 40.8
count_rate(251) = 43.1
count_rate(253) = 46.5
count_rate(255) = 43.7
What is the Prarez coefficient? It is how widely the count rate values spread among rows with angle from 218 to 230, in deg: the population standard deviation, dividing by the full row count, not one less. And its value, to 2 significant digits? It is 2.4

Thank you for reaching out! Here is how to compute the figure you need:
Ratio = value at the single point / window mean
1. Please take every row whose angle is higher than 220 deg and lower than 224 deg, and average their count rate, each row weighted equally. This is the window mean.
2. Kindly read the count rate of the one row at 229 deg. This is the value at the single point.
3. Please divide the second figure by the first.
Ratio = 1.2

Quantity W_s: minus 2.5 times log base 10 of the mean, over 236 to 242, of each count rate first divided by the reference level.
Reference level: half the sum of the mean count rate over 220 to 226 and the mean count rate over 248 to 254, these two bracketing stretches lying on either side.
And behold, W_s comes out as 0.1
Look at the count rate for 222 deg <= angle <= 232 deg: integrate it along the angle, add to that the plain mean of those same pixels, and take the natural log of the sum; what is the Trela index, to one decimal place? 6.1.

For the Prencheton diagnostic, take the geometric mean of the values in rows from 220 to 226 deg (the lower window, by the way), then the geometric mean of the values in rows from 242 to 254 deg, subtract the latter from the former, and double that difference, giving 10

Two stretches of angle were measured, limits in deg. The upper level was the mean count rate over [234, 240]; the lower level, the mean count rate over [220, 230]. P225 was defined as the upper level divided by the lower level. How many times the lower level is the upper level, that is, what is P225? 0.98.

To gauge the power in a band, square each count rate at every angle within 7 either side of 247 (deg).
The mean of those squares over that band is 1305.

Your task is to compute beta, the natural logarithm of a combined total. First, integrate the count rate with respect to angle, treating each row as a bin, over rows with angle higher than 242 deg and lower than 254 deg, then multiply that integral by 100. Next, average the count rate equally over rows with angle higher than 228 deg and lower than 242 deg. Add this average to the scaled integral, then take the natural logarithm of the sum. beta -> 10.7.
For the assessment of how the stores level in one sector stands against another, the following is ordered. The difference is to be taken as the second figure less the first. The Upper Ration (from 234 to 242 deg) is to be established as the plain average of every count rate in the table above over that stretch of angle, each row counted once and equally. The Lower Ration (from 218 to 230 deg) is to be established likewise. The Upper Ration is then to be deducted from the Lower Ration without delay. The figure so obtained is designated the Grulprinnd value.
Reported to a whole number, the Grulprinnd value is 3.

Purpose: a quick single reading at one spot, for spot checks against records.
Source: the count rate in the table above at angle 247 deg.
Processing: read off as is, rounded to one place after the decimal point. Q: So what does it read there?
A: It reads 33.9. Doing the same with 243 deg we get 26.6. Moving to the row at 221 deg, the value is 38.3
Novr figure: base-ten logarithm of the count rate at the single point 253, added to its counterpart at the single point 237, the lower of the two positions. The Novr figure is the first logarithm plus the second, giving 3.30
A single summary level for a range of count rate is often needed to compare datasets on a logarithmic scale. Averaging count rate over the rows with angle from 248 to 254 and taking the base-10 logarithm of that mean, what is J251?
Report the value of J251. 1.64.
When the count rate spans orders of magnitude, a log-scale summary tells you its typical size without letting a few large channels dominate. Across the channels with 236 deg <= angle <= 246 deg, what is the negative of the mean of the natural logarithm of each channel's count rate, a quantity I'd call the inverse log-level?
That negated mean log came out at -3.46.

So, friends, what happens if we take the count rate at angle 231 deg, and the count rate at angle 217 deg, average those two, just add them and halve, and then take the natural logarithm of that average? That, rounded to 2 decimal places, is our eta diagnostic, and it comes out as 3.76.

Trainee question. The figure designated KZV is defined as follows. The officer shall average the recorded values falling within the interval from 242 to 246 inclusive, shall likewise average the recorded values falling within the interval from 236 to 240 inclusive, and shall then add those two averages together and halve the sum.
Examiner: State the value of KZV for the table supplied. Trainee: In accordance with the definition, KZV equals 33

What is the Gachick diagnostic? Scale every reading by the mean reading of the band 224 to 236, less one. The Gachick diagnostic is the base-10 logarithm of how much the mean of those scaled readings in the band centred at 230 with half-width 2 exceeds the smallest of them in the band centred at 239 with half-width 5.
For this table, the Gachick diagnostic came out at -0.36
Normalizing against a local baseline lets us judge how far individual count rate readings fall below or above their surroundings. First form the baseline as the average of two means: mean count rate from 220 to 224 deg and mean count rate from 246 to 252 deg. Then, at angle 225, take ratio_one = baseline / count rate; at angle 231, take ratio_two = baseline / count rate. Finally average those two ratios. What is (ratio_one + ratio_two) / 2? 0.92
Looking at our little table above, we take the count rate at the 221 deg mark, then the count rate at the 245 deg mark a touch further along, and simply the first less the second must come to 13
